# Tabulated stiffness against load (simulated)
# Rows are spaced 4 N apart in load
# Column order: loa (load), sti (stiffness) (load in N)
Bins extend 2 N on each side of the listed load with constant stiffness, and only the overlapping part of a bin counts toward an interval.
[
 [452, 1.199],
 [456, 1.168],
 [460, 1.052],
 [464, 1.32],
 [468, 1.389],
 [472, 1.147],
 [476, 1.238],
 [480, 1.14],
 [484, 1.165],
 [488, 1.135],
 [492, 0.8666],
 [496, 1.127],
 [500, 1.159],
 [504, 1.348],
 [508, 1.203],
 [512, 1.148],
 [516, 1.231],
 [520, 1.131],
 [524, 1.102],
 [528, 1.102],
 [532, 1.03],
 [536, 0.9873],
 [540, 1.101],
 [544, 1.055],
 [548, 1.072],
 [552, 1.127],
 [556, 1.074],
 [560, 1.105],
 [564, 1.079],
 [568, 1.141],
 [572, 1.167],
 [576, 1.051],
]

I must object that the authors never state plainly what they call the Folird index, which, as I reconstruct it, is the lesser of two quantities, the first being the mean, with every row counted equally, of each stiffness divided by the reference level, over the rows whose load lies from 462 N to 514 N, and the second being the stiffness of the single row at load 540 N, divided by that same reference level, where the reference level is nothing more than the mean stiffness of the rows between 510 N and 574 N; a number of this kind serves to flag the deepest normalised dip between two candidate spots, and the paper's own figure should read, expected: 1.00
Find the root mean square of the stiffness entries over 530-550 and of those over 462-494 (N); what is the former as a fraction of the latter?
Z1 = 0.89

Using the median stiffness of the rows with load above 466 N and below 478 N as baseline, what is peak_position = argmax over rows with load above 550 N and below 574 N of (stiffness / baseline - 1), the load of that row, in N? 572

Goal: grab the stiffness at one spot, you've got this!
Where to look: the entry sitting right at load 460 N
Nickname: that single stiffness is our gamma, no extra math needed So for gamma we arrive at 1.052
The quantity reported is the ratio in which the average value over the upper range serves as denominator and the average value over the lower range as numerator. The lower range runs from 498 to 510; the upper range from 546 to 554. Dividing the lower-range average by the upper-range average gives 1.12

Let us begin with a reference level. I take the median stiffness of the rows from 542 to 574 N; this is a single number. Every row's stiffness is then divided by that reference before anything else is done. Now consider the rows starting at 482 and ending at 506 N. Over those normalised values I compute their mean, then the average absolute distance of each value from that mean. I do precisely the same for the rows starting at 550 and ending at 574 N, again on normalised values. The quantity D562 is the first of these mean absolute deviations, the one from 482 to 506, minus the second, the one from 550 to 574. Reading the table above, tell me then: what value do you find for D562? 0.056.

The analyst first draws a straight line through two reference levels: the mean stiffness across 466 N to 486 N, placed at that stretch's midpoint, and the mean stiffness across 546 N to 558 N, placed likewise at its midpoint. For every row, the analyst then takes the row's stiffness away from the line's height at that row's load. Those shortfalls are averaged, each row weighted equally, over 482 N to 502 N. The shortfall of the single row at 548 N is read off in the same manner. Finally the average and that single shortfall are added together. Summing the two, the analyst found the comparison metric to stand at 0.12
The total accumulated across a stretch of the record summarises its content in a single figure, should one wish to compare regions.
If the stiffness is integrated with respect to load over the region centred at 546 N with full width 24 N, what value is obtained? 25.7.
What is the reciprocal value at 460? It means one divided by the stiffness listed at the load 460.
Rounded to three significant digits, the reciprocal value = 0.951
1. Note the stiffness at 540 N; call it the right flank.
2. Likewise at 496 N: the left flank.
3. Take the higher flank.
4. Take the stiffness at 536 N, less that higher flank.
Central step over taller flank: -0.14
